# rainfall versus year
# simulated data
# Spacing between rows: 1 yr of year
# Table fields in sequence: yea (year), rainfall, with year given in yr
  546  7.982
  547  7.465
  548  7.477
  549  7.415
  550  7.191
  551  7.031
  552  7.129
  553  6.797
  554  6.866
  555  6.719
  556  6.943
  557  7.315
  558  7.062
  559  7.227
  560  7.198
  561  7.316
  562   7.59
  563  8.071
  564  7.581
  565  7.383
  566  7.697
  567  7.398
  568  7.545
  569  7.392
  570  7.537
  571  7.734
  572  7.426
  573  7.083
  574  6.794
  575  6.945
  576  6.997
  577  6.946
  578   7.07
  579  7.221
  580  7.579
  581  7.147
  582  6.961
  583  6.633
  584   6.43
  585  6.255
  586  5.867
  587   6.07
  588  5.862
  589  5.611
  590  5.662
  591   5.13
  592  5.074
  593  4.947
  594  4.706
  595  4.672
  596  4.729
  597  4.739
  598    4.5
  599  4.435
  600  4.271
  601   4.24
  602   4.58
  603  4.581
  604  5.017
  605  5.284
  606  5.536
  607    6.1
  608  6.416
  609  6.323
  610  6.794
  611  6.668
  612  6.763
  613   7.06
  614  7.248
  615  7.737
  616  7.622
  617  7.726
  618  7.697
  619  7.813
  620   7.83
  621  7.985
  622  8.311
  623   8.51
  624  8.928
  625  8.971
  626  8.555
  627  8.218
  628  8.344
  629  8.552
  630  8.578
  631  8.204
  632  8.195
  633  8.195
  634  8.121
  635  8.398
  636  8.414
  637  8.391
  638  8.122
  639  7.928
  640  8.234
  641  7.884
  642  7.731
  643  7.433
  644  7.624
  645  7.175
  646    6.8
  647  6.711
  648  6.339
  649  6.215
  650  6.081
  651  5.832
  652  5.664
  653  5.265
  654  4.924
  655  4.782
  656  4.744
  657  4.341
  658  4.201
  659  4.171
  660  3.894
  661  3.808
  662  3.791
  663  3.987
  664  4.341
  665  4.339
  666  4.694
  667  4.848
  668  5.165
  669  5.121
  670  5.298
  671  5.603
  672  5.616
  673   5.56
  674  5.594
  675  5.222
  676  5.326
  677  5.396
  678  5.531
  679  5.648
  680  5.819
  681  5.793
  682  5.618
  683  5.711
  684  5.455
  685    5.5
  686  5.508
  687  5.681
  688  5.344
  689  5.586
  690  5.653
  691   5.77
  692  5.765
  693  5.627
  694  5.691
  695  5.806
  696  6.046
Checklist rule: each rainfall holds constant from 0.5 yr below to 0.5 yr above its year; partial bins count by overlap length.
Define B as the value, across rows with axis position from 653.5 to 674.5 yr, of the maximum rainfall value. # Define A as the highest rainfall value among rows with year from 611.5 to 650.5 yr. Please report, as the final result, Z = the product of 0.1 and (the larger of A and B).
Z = 0.90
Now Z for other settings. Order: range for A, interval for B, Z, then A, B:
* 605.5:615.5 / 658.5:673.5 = 0.77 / 7.737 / 5.616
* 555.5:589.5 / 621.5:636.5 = 0.90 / 8.071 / 8.971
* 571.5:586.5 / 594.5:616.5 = 0.77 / 7.579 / 7.737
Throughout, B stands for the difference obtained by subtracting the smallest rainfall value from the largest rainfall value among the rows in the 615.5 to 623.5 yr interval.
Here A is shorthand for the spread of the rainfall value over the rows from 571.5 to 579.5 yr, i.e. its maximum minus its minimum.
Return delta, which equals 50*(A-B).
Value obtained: -13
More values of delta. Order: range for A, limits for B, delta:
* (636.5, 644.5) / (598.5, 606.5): -17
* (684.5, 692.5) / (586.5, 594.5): -47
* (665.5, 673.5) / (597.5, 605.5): -6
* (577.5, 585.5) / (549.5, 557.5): 36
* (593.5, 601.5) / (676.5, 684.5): 4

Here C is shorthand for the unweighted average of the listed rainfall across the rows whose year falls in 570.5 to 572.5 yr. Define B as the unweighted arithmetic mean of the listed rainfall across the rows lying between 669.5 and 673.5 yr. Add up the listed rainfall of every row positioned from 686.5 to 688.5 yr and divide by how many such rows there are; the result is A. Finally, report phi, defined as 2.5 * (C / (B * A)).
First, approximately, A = 5.5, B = 5.5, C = 7.58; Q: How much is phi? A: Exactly 0.62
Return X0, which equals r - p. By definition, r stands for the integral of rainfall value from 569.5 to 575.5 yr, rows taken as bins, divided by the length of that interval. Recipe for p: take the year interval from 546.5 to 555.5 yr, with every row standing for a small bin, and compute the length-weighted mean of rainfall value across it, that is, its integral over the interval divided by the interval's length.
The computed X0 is 0.1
